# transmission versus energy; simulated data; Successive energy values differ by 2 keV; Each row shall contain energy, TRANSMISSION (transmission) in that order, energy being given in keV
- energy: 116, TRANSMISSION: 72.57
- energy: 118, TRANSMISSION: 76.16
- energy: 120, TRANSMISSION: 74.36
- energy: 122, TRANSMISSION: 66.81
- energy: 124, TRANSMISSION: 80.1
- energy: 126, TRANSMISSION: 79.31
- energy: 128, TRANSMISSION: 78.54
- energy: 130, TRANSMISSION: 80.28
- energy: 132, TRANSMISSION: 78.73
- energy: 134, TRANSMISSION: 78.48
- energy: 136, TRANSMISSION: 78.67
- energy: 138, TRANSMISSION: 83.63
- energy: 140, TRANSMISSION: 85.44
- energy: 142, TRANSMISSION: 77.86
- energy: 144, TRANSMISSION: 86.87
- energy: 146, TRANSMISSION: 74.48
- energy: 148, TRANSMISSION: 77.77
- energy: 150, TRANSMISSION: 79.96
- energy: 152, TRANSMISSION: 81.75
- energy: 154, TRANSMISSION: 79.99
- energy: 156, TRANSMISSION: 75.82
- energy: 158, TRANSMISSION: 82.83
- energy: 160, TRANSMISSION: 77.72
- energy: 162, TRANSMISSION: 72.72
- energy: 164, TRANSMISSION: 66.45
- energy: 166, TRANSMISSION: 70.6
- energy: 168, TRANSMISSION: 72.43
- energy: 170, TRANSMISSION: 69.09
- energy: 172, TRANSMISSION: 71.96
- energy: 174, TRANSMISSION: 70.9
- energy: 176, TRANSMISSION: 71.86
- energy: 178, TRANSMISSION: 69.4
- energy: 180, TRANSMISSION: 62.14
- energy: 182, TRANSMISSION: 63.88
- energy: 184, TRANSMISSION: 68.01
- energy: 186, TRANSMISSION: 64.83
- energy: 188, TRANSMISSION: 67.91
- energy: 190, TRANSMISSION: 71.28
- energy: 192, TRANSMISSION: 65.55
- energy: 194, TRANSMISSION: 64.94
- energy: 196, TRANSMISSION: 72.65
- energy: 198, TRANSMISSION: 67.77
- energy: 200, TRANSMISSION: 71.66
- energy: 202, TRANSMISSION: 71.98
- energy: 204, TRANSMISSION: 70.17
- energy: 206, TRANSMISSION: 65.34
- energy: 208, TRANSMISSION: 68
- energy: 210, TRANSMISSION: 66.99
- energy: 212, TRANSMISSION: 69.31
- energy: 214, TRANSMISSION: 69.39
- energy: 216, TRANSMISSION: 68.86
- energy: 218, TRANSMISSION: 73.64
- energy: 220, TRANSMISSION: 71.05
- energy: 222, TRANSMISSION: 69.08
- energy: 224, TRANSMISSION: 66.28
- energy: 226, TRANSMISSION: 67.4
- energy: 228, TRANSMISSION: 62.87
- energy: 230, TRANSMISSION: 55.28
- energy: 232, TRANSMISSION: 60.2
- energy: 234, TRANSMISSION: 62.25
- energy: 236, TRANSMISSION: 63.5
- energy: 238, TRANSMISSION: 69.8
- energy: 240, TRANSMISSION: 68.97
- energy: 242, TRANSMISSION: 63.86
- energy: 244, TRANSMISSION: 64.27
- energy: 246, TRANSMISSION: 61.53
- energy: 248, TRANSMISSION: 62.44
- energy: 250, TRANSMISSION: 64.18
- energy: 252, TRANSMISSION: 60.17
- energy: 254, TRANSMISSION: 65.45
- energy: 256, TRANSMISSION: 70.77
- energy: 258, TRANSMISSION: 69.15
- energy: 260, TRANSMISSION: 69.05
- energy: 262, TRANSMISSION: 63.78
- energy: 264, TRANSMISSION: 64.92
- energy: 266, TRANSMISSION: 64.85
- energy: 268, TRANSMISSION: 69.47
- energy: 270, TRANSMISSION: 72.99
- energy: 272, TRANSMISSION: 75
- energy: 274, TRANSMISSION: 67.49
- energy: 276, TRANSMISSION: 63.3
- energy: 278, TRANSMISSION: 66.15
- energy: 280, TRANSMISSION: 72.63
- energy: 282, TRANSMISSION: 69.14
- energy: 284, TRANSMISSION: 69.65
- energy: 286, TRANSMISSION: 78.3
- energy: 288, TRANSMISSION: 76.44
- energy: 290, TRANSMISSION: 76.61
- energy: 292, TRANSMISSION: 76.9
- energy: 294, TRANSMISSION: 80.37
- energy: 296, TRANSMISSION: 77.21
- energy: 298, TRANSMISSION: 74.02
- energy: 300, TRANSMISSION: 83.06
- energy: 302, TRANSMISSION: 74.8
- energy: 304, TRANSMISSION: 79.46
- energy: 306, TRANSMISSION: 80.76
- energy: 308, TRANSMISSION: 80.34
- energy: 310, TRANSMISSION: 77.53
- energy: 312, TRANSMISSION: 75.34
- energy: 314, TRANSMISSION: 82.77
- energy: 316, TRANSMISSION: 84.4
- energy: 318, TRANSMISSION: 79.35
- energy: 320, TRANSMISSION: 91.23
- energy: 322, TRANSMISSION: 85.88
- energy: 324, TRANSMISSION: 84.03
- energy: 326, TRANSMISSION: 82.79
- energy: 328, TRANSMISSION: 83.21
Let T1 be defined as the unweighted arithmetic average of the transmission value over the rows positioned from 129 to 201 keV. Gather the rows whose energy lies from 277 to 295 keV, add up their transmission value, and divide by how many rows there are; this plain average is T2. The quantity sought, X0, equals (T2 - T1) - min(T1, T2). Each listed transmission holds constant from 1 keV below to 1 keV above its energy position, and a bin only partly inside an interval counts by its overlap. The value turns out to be -73.6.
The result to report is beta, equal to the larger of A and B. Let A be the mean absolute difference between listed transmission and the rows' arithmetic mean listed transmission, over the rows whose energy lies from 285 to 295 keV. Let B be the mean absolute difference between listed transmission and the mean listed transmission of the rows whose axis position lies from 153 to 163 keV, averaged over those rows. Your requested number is 2.9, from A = 1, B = 2.9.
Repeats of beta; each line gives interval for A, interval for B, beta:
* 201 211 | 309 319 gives 3.0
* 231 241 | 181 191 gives 3.6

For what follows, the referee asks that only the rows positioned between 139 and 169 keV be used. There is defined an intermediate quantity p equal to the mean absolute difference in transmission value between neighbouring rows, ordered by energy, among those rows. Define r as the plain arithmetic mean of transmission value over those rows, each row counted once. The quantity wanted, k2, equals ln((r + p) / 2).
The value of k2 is 3.72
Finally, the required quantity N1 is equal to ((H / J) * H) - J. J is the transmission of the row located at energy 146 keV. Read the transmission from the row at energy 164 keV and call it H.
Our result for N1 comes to -15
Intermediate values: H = 66.45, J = 74.48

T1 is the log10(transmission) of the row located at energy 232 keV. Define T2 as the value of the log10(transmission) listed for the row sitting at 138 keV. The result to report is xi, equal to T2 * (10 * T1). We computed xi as 34.21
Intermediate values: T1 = 1.78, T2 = 1.92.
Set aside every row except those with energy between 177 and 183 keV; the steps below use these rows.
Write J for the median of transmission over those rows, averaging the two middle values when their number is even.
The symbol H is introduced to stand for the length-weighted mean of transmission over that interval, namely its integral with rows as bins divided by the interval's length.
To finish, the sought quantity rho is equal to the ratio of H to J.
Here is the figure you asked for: 1.020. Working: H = 65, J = 64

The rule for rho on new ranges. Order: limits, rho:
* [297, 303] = 1.033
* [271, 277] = 1.016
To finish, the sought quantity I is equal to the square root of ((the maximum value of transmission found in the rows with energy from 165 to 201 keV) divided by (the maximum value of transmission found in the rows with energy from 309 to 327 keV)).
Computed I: 0.89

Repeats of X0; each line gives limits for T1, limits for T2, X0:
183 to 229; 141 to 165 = -59.1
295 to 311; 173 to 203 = -78.4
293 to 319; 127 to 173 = -79.2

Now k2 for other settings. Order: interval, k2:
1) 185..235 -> 3.56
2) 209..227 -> 3.57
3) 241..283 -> 3.55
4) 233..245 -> 3.53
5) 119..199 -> 3.67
